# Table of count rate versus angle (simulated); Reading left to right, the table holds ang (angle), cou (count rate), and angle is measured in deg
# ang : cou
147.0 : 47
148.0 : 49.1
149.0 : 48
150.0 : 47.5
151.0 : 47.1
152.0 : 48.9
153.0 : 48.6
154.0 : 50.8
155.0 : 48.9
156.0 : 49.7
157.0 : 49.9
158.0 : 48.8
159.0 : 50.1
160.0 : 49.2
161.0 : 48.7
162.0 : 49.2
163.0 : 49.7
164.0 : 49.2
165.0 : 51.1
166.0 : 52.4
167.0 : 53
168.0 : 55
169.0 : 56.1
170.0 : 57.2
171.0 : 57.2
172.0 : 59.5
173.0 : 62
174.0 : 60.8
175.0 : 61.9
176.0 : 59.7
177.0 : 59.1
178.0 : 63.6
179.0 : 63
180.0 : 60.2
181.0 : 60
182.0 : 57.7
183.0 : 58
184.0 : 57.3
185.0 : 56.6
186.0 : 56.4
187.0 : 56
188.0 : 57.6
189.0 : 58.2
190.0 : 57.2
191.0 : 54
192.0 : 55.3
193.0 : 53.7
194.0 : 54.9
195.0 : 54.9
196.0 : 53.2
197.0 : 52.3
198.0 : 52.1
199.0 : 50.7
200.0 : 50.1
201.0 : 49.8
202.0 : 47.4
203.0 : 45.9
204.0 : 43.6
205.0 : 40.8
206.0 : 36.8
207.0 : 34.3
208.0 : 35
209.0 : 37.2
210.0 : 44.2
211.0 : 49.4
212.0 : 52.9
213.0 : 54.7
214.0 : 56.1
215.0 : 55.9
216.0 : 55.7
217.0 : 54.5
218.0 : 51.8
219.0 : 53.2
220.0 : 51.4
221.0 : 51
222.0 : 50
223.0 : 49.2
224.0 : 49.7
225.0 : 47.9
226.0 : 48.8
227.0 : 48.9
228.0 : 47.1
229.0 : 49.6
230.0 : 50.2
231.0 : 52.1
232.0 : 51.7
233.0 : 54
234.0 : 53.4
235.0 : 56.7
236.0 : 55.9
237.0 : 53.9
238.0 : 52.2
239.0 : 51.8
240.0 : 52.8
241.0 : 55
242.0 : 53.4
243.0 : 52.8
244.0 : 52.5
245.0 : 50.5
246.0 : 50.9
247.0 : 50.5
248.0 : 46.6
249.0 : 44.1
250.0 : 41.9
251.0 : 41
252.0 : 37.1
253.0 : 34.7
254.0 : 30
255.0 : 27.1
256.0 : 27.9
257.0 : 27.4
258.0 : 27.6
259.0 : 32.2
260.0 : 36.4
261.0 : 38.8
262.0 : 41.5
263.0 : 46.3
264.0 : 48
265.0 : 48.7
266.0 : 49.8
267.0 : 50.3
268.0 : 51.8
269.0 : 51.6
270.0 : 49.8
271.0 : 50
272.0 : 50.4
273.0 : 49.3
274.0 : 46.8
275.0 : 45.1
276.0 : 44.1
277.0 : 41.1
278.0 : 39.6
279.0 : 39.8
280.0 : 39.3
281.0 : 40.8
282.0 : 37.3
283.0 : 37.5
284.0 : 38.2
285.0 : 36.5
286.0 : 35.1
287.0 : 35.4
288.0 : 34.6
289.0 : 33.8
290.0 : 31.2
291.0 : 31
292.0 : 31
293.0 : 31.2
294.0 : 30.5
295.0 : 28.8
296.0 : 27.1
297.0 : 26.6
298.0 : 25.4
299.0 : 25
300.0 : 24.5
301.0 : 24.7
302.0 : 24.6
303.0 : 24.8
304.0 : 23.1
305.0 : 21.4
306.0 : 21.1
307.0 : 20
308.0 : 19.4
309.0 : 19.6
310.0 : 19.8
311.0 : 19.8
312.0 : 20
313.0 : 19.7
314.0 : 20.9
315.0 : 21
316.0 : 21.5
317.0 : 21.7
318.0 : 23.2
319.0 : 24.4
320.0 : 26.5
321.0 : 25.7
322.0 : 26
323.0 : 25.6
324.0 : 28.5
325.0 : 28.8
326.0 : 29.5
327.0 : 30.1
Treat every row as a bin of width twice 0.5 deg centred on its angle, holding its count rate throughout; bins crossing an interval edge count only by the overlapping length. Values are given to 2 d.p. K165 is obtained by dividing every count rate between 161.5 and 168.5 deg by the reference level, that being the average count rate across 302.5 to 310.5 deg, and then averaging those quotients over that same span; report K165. 2.43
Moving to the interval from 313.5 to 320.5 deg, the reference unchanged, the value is 1.08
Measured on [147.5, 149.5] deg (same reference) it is 2.30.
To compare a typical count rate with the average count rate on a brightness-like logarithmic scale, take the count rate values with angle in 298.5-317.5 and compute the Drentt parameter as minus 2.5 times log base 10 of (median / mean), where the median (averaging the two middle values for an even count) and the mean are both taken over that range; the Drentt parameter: 0.031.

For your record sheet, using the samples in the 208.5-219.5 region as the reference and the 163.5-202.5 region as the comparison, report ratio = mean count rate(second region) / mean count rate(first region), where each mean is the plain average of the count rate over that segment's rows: 1.09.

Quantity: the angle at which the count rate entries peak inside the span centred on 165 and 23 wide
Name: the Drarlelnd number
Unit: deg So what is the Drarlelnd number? 173.0 deg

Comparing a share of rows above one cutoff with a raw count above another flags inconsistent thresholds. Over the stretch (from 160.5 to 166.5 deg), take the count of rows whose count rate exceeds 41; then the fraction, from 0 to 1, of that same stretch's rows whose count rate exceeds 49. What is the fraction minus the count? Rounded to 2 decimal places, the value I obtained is -5.17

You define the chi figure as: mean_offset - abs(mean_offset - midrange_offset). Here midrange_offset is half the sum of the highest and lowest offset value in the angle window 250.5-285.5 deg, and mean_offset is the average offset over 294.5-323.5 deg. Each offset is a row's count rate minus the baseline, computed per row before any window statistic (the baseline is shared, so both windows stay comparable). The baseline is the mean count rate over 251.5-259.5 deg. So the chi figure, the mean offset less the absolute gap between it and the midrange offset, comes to -24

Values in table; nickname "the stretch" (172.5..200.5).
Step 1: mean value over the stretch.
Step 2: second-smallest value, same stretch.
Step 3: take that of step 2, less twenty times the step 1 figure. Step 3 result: -1090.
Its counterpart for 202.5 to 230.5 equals -926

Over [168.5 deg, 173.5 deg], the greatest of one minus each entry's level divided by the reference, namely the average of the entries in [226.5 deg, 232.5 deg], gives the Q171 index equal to -0.12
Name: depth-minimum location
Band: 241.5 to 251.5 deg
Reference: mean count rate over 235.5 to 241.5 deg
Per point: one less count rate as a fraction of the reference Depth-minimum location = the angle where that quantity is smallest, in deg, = 242.0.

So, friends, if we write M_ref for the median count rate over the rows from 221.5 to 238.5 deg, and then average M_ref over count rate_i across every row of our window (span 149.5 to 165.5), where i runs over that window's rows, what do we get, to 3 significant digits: 1.02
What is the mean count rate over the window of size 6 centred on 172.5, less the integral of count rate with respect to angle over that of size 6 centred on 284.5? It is -160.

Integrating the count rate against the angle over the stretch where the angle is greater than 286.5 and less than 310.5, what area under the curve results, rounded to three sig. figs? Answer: 635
